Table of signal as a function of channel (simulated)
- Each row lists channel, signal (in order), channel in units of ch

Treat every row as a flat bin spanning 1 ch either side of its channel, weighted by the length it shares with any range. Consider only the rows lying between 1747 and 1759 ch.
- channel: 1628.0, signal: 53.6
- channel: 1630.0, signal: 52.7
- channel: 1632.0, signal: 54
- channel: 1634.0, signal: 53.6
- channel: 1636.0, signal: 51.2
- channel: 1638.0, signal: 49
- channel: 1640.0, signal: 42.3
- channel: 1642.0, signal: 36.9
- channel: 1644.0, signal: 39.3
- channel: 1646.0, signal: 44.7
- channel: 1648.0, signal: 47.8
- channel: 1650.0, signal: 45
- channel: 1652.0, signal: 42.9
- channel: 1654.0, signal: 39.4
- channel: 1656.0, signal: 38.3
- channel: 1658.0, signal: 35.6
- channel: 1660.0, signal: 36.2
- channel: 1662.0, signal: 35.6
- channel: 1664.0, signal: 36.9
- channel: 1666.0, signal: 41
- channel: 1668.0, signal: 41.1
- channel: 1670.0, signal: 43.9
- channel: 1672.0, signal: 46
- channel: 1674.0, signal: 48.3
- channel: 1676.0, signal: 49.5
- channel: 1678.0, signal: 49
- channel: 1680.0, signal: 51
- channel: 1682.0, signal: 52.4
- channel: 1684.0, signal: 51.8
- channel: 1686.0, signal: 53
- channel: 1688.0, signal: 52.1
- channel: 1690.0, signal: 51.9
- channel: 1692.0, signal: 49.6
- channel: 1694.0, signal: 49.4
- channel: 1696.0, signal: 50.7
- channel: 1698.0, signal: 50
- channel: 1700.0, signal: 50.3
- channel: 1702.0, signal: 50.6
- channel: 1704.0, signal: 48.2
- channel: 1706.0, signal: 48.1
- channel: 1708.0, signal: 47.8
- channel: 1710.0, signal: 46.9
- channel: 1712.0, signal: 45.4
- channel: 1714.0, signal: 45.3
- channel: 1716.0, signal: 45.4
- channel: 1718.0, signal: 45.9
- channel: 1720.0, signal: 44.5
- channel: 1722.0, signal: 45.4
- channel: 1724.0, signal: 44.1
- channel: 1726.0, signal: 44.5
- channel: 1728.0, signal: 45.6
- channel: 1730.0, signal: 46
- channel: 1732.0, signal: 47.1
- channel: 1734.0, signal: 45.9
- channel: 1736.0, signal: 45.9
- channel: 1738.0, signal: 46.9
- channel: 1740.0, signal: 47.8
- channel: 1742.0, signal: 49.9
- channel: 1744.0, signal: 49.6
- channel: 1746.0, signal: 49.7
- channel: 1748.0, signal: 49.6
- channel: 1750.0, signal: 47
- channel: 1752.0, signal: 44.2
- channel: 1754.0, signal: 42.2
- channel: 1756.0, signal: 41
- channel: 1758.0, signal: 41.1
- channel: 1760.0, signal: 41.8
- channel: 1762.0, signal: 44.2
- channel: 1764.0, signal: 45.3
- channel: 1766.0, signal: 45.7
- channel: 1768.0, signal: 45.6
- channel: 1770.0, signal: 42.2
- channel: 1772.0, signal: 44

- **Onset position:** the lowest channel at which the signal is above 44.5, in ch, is 1748.0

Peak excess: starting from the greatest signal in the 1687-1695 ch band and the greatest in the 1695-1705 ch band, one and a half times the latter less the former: 24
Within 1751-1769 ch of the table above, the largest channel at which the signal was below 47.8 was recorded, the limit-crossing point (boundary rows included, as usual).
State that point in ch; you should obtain 1768.0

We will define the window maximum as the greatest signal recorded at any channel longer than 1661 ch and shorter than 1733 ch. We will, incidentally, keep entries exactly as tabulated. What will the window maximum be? 53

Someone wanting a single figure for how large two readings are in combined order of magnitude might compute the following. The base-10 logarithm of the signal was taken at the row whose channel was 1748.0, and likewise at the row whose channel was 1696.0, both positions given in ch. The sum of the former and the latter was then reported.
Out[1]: 3.40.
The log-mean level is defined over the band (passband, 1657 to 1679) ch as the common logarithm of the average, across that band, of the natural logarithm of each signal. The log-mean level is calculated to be 0.572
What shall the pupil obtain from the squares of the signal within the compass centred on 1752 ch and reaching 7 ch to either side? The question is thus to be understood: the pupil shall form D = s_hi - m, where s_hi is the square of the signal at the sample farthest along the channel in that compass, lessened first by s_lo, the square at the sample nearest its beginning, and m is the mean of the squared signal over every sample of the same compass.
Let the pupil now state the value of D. -2816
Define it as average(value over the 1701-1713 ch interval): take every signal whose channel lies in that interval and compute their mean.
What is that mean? 47.8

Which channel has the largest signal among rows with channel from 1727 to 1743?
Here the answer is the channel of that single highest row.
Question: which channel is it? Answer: 1742.0 ch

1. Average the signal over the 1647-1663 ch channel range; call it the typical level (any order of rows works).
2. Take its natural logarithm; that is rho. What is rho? 3.69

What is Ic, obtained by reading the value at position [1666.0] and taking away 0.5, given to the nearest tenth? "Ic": 40.5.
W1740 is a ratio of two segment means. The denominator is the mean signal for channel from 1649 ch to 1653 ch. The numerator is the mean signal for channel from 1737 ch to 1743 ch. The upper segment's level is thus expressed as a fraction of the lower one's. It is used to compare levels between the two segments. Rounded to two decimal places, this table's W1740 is 1.10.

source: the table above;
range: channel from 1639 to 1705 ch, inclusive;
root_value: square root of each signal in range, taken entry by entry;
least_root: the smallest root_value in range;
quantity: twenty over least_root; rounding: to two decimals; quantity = 3.35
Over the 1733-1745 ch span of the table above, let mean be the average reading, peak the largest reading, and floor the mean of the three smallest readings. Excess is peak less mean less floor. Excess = -44.0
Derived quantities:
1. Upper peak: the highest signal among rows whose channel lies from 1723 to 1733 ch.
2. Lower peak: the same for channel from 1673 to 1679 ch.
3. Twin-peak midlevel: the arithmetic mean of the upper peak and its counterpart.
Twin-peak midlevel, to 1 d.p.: 48.3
